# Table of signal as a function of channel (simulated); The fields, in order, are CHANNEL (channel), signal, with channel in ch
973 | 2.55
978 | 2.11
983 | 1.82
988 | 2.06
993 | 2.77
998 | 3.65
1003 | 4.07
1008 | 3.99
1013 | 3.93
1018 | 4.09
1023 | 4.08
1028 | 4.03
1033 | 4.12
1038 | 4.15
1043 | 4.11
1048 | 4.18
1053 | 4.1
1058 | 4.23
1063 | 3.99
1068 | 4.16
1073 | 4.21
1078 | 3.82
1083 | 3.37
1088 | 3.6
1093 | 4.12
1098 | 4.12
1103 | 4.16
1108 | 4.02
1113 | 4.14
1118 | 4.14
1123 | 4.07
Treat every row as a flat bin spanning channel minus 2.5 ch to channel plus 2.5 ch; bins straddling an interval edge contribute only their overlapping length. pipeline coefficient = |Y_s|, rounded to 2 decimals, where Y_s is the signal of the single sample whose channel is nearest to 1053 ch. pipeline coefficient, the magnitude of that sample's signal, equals 4.10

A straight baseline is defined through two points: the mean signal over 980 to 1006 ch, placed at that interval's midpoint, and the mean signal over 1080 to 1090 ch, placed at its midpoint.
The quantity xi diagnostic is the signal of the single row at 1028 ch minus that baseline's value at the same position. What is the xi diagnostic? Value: 0.92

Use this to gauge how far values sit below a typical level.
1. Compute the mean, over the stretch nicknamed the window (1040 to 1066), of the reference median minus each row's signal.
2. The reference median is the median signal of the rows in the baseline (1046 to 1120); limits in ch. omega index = 0.0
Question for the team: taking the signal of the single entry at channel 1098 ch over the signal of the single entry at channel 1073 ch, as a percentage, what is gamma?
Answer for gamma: 98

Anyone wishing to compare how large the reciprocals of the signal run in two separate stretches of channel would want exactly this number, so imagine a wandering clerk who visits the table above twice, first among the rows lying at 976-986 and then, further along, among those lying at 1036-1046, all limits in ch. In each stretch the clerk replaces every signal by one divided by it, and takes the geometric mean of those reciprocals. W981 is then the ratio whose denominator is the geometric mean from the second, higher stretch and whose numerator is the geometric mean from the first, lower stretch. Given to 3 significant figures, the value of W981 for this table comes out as 2.11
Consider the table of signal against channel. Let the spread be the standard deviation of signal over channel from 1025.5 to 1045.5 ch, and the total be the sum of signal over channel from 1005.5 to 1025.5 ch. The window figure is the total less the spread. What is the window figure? 16.0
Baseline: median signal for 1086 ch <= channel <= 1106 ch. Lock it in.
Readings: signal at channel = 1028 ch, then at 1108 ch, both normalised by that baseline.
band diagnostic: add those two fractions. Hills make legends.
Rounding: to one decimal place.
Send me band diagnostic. 2.0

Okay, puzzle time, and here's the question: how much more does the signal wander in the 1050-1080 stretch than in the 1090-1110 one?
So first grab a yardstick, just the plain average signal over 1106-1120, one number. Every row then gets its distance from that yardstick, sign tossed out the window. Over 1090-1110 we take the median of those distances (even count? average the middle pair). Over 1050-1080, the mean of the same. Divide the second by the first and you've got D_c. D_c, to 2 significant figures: 2.9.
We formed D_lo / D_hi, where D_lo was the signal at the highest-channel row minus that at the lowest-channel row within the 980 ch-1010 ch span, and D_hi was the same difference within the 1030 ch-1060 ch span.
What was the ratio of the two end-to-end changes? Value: 20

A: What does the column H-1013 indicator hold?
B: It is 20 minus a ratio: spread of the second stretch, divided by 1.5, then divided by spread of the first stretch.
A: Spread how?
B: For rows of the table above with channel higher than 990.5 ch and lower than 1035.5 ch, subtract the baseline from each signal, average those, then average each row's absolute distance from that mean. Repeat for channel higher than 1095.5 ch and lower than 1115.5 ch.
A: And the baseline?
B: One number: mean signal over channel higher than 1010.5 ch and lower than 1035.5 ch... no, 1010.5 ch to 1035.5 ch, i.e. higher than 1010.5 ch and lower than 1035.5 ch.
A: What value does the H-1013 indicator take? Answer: 19.9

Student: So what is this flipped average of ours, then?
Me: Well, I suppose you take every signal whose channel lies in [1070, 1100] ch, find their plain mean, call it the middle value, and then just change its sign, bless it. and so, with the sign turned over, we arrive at -3.87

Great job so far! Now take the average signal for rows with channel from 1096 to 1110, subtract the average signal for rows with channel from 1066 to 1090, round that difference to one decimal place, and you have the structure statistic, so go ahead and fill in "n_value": 0.3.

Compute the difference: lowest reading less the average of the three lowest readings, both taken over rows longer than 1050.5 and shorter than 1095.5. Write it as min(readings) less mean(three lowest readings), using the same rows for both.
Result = -0.23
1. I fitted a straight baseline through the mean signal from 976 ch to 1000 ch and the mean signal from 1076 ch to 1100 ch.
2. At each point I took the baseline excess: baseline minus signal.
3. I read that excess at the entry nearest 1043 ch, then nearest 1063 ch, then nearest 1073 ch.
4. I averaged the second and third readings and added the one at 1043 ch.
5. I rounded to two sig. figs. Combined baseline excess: -1.5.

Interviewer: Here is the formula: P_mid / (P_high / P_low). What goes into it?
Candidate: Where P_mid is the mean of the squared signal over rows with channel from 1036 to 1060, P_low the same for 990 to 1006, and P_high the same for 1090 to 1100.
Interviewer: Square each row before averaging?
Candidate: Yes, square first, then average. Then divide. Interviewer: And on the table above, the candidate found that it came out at 12.7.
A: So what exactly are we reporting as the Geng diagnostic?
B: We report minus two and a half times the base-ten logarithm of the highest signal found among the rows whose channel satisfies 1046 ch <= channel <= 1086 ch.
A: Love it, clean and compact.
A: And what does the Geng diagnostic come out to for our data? -1.57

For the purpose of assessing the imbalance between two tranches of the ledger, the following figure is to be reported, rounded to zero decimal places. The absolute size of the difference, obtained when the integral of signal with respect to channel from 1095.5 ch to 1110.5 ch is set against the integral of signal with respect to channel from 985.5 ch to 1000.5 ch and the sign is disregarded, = 19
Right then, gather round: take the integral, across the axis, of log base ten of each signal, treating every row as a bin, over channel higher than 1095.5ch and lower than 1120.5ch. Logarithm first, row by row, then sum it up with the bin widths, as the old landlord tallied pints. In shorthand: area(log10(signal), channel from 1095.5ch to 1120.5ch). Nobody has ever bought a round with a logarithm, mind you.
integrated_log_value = 15.4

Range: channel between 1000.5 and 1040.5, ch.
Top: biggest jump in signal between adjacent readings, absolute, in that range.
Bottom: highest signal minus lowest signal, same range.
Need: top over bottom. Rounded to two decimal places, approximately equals 0.73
